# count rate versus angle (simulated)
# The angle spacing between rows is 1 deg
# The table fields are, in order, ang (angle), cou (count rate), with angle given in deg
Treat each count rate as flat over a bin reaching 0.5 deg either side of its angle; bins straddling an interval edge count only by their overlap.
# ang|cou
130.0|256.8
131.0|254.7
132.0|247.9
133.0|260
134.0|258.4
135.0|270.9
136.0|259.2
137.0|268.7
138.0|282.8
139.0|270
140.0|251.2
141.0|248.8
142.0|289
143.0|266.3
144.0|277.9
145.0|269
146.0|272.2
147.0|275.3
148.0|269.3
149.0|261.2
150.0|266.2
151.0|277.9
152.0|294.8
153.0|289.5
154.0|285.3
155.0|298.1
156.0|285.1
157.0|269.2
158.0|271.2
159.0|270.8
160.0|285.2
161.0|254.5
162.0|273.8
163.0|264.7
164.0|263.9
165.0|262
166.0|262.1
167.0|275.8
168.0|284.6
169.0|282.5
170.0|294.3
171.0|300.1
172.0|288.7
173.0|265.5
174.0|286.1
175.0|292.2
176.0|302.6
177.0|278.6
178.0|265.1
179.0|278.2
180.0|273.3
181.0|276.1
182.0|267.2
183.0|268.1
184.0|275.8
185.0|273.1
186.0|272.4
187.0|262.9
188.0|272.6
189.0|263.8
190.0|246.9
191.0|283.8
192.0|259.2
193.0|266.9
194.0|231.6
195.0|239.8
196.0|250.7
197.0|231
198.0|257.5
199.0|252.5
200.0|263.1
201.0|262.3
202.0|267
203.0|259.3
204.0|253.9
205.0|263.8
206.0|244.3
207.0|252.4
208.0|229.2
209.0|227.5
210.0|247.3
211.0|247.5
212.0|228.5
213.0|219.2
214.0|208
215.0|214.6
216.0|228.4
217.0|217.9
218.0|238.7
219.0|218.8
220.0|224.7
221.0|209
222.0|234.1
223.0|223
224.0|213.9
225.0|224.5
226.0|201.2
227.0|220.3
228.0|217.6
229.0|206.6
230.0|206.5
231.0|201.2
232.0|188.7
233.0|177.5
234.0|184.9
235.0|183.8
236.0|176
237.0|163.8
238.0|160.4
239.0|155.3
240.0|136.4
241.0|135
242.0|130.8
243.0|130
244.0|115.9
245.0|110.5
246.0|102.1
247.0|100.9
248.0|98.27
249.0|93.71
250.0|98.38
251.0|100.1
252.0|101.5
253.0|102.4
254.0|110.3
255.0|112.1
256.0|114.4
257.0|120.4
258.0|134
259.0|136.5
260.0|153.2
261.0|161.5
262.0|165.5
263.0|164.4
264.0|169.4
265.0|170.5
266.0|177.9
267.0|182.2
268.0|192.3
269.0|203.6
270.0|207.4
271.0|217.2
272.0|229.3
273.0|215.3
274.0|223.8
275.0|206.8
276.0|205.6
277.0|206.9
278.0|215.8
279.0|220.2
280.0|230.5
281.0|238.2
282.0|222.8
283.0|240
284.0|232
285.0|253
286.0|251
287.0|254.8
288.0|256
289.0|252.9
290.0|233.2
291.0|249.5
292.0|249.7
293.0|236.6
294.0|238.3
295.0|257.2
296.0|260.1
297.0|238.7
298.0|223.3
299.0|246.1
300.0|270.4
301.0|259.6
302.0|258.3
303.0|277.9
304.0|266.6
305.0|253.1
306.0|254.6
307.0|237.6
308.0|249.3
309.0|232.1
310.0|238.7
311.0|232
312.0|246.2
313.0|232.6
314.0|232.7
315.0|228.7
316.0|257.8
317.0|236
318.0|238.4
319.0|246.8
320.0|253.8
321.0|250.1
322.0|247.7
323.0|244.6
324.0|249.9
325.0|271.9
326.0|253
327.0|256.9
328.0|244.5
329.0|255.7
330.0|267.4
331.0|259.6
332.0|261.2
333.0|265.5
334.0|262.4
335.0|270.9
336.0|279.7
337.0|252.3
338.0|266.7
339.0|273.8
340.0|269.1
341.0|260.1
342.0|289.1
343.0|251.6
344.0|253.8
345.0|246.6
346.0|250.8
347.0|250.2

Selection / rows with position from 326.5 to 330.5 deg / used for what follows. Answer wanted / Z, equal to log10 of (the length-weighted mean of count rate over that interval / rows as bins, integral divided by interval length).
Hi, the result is 2.41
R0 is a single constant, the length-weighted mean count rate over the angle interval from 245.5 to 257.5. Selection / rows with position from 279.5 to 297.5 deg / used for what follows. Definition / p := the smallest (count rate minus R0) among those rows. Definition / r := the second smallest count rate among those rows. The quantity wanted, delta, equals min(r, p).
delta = 118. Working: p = 118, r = 230.5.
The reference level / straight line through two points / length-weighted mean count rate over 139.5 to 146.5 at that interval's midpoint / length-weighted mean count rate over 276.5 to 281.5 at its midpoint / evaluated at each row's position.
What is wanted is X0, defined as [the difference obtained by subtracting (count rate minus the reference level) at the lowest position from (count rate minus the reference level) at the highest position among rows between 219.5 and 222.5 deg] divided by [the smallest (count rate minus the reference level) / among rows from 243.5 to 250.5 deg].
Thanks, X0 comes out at -0.1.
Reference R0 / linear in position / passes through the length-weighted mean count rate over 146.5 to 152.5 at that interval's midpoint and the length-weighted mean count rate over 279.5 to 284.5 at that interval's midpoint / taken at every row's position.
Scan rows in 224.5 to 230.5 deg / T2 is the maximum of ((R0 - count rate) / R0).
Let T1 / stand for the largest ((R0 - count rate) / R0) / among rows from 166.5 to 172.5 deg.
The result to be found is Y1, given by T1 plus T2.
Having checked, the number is 0.17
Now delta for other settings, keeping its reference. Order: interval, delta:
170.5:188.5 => 158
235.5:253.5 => -11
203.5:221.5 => 103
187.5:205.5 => 126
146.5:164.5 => 150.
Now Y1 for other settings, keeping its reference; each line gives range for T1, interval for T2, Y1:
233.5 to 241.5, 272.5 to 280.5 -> 0.57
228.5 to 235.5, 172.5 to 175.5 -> 0.29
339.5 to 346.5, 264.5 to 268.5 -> 0.13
